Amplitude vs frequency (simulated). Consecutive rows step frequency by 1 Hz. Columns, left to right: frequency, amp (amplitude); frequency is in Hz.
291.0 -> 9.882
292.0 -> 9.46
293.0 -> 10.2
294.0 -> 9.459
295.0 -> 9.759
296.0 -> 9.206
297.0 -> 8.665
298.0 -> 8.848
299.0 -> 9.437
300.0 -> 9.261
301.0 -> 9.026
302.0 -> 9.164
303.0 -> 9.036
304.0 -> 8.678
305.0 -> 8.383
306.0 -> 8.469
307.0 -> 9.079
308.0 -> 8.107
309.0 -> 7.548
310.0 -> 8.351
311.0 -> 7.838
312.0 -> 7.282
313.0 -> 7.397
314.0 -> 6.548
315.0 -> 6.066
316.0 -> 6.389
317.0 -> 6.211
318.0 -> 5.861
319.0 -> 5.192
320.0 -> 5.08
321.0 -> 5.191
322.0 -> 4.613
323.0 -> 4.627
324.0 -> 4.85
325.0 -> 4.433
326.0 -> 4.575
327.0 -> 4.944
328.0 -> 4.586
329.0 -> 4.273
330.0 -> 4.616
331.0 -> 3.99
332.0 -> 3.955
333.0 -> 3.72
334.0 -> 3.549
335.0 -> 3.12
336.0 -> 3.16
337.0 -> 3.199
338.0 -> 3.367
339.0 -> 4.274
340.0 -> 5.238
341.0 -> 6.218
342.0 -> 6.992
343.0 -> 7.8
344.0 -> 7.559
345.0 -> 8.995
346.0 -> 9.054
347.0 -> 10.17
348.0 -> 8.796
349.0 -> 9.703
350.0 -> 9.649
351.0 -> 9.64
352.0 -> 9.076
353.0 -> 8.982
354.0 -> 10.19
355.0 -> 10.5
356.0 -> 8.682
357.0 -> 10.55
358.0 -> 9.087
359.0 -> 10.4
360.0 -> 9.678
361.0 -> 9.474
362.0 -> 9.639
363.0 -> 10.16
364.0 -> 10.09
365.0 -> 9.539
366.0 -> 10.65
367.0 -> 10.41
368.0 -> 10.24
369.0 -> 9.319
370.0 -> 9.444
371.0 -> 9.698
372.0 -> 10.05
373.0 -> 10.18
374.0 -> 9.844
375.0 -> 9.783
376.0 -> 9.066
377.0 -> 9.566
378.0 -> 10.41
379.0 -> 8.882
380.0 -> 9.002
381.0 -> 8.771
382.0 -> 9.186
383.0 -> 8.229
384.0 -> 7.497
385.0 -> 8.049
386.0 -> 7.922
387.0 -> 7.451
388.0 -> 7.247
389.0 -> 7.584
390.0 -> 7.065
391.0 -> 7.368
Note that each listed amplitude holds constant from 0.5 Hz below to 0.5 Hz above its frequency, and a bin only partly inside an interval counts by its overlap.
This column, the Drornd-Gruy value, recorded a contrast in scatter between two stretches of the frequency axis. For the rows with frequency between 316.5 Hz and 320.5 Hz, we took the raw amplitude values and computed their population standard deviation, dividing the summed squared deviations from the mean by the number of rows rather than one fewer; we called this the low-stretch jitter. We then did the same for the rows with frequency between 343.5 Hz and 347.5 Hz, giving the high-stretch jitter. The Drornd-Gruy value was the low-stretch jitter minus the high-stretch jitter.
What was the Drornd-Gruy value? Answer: -0.46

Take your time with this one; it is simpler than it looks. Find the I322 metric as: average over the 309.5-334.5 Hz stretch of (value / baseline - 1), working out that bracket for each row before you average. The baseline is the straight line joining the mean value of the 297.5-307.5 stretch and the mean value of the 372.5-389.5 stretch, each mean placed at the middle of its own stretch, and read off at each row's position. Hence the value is -0.40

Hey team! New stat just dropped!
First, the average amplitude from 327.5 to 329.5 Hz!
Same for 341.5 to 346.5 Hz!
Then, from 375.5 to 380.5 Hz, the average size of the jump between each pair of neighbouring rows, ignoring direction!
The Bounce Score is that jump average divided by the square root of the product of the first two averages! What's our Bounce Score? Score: 0.13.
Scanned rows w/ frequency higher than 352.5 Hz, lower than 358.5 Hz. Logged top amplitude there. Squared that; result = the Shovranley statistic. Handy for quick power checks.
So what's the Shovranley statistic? 111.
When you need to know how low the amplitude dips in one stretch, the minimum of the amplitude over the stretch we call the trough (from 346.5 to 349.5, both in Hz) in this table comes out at 8.796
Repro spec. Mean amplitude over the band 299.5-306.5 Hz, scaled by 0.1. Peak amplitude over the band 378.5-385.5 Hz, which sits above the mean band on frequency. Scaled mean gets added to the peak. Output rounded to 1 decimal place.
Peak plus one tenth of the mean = 10.1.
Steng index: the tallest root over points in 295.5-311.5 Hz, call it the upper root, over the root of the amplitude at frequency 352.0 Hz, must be 1.02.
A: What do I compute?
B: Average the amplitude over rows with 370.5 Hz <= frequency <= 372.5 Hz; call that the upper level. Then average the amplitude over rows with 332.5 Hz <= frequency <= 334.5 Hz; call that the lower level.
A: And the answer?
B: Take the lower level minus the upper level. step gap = -6.2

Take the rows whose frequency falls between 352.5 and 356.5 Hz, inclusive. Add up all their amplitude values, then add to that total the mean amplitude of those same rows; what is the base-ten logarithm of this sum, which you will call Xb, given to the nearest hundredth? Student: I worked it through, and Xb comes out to 1.68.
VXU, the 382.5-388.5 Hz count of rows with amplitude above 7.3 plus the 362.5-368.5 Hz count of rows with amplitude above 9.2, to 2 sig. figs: 11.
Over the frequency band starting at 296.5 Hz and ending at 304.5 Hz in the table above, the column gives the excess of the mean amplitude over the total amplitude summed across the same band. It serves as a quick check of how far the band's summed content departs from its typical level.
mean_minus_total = -63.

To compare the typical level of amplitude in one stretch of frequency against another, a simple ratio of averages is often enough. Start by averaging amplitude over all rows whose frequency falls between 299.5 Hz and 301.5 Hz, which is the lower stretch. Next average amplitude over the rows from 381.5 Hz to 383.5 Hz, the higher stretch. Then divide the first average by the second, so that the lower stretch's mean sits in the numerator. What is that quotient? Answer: 1.05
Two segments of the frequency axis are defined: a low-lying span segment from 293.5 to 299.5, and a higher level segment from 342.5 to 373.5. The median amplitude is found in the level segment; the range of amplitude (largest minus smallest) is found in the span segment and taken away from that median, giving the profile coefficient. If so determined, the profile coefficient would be 8.6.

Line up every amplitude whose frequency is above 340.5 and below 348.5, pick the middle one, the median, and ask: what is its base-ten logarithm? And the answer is 0.92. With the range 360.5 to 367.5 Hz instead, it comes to 1.00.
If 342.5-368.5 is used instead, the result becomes 0.98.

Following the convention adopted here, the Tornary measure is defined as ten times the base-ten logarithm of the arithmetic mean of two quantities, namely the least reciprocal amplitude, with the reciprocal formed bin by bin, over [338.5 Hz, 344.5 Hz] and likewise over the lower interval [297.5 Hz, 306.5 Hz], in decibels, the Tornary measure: -9.31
